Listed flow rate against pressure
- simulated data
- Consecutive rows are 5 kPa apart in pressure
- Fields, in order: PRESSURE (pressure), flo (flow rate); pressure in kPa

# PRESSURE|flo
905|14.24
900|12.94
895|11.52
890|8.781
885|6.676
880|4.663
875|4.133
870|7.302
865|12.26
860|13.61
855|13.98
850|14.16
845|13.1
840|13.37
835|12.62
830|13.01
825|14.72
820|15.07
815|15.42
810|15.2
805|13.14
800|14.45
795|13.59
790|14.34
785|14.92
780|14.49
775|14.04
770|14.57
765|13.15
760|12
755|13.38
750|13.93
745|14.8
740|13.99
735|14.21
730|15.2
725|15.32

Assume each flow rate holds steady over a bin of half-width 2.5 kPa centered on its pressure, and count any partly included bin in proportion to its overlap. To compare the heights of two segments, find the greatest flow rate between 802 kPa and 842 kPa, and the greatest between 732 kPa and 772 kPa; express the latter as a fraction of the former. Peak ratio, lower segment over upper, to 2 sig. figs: 0.96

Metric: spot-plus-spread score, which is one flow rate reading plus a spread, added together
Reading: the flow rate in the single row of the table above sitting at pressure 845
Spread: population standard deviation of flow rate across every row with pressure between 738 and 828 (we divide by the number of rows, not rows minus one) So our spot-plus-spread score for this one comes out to 14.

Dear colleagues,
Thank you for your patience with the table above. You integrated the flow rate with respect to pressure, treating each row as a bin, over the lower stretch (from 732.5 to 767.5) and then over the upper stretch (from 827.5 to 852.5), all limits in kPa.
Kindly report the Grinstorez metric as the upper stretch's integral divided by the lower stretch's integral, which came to 0.69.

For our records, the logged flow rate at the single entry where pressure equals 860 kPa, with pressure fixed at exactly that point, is 13.61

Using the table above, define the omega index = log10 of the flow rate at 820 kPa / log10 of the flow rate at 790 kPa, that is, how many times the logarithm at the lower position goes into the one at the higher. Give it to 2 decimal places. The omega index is 1.02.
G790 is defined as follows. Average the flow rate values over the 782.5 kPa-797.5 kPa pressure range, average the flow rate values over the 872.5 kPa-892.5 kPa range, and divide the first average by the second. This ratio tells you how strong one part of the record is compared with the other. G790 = 2.36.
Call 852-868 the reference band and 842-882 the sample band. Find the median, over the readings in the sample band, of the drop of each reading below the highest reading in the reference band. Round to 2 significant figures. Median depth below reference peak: 1.3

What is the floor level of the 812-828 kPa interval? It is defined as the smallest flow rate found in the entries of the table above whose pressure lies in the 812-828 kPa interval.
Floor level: 14.72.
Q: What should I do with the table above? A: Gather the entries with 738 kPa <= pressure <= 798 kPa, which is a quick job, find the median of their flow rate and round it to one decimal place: 14.0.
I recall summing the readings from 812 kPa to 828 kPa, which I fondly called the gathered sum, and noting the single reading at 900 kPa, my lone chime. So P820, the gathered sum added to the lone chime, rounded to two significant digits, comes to 58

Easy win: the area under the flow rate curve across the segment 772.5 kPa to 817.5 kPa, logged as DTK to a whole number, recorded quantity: 648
